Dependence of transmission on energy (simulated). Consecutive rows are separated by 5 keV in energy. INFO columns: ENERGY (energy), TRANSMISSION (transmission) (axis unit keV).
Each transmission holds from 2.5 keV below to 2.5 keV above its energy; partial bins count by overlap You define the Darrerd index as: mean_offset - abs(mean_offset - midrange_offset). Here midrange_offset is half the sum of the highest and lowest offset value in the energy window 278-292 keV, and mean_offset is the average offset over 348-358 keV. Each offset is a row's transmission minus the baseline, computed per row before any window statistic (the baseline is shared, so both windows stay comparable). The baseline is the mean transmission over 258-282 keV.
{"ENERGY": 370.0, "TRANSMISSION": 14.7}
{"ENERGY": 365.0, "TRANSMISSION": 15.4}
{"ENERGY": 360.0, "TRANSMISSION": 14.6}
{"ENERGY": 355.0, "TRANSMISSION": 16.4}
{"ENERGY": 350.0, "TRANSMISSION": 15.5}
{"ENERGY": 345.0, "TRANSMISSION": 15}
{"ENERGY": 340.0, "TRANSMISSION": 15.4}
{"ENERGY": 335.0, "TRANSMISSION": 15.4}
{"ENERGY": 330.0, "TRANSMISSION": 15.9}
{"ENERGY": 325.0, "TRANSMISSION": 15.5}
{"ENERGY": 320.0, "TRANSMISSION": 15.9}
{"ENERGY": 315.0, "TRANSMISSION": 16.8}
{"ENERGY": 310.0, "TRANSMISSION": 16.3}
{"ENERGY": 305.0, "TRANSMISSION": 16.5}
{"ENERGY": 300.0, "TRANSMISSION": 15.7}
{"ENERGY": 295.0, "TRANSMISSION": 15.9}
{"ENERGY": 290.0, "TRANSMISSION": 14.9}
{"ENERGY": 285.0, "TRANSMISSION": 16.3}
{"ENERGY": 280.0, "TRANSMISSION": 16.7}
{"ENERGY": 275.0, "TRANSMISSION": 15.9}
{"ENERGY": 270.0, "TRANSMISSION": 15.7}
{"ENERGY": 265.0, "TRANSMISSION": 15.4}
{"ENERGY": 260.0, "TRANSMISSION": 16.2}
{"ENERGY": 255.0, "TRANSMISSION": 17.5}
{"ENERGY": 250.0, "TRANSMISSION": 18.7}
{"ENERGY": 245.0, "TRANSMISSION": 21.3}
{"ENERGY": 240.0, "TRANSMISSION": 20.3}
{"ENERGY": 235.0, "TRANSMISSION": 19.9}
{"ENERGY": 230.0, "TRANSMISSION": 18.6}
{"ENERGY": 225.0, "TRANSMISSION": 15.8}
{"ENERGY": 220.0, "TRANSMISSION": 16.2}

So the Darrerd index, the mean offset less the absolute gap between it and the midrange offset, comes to -0.2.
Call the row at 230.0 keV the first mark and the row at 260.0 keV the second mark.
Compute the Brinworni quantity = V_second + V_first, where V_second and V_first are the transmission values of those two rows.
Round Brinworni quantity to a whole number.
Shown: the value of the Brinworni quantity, 35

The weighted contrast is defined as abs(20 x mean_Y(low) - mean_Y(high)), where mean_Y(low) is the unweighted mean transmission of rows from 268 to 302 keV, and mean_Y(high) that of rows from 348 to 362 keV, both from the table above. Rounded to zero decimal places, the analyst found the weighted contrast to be 302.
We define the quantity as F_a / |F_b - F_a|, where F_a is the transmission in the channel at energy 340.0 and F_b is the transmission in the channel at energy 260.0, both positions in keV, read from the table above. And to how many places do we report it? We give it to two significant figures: 19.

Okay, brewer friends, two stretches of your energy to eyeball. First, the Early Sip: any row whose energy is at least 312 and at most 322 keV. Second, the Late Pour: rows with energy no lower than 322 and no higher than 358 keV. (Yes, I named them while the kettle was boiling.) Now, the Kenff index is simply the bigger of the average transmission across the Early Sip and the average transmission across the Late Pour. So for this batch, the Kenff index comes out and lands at 16.4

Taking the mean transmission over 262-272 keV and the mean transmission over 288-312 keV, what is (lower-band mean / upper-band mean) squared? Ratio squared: 0.96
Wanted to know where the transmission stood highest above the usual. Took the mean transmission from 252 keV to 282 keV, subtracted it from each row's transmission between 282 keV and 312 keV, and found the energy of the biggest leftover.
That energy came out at 305.0 keV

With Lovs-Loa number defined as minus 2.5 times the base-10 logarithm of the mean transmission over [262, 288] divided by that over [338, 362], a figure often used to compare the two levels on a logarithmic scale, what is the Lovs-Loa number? -0.04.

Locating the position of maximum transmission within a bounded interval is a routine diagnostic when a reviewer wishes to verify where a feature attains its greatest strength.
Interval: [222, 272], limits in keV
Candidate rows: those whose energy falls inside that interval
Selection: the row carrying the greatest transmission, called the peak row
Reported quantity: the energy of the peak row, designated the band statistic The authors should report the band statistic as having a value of 245.0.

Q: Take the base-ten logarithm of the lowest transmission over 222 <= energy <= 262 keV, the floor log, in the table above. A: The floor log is 1.20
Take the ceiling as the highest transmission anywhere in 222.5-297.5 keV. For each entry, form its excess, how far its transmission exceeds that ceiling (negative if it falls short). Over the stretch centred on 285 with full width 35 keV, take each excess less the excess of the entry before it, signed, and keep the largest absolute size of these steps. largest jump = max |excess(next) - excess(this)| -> 1.40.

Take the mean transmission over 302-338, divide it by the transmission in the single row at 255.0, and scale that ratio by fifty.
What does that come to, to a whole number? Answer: 46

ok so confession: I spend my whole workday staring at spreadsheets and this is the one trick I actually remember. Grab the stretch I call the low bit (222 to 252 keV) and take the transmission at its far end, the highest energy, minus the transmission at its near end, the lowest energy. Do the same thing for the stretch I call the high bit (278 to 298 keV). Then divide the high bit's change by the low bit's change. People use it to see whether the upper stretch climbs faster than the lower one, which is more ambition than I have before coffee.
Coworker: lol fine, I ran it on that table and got -0.3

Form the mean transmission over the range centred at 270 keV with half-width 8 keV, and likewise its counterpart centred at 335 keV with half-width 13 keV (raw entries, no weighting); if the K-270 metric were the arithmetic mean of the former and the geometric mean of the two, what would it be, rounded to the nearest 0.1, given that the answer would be 15.6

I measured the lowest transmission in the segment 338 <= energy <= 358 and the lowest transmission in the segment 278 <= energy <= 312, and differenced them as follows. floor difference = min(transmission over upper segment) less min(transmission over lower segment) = 0.10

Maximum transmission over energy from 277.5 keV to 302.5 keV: 16.7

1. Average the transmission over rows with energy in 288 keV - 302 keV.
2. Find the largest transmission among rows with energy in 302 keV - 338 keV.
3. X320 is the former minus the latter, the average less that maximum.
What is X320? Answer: -1.3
